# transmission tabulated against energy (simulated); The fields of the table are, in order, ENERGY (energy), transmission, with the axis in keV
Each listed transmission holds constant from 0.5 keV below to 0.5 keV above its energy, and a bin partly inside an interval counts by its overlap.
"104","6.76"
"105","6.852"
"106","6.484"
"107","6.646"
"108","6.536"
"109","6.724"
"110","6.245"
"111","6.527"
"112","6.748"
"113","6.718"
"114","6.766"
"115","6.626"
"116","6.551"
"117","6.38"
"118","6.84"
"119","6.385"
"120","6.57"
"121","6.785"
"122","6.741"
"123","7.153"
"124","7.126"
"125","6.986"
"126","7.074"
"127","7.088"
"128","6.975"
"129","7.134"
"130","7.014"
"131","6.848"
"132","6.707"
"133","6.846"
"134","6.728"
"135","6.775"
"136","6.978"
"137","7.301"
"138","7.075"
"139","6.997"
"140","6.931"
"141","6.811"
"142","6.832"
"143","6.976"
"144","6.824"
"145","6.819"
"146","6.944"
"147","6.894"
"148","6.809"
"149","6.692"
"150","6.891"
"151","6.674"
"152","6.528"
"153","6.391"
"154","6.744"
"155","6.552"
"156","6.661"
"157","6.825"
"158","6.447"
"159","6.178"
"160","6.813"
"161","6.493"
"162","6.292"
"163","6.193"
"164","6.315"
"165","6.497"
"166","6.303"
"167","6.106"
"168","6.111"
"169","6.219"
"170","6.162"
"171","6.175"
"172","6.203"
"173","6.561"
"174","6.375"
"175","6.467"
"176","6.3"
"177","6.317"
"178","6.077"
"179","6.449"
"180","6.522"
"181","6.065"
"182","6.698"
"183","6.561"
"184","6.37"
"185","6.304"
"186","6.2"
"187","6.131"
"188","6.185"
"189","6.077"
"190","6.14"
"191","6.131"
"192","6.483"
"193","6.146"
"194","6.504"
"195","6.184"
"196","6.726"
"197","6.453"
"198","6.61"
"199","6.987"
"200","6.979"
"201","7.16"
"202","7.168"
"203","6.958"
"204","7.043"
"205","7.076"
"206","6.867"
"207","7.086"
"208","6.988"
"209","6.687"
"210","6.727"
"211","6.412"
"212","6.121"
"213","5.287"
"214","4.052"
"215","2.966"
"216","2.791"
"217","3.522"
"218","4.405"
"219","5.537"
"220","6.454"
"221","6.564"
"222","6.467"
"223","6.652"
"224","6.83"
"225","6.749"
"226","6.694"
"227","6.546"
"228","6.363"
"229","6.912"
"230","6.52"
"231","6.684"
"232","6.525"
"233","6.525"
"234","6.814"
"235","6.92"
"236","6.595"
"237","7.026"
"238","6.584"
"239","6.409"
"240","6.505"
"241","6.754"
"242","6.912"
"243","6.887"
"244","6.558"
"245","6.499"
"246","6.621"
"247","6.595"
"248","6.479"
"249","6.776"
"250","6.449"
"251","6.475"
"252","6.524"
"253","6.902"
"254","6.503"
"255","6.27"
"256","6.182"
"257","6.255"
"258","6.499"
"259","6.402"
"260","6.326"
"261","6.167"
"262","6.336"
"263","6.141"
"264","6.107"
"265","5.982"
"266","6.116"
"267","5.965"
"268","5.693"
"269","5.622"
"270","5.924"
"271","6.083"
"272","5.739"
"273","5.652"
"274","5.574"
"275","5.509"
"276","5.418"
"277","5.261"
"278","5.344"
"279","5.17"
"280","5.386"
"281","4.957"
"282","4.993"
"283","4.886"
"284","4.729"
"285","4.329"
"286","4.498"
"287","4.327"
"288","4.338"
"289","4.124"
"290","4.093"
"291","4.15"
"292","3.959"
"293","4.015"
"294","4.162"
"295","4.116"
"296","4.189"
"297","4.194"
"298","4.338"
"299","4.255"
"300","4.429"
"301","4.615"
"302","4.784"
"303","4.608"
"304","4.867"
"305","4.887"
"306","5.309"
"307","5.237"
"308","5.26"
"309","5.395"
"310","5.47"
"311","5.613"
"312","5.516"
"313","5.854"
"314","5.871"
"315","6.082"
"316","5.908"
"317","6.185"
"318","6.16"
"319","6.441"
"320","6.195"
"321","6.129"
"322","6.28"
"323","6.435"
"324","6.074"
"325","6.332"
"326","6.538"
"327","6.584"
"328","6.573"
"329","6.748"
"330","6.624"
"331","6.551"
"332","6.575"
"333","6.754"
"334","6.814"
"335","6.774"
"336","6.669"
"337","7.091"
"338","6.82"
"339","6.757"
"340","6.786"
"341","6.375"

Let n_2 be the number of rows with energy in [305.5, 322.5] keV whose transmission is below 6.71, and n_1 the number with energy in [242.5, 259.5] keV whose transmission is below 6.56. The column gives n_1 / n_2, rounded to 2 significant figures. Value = 0.71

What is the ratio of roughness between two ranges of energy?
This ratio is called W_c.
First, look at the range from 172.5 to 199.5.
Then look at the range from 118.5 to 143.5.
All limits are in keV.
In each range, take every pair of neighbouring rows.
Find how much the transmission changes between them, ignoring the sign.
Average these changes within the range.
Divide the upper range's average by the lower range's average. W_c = 1.6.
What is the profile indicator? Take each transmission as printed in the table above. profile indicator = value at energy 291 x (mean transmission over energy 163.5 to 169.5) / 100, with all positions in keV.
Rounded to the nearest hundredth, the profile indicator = 0.26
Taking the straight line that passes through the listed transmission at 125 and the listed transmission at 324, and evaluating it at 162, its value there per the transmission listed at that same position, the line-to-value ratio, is 1.08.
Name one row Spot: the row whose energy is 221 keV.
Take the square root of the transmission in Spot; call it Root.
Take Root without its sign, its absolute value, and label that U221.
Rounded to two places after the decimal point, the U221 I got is 2.56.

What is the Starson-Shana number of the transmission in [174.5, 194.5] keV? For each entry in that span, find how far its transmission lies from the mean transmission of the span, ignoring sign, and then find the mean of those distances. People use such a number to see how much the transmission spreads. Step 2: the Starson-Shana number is 0.16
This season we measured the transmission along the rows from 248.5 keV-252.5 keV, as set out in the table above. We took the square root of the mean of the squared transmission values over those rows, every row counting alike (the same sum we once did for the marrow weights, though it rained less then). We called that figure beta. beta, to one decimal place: 6.6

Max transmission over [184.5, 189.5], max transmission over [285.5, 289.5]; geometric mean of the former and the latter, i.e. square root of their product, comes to 5.3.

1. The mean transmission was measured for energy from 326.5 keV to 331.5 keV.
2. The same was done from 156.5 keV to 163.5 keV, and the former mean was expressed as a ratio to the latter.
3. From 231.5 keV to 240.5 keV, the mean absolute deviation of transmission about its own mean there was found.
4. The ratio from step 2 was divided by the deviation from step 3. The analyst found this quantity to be 5.8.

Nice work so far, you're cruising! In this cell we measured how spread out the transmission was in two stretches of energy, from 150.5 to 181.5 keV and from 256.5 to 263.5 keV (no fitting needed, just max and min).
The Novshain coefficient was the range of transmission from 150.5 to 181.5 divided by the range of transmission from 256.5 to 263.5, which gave 2.1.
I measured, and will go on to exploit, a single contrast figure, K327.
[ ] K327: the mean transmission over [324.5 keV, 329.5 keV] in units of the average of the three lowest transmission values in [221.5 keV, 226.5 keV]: 0.99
